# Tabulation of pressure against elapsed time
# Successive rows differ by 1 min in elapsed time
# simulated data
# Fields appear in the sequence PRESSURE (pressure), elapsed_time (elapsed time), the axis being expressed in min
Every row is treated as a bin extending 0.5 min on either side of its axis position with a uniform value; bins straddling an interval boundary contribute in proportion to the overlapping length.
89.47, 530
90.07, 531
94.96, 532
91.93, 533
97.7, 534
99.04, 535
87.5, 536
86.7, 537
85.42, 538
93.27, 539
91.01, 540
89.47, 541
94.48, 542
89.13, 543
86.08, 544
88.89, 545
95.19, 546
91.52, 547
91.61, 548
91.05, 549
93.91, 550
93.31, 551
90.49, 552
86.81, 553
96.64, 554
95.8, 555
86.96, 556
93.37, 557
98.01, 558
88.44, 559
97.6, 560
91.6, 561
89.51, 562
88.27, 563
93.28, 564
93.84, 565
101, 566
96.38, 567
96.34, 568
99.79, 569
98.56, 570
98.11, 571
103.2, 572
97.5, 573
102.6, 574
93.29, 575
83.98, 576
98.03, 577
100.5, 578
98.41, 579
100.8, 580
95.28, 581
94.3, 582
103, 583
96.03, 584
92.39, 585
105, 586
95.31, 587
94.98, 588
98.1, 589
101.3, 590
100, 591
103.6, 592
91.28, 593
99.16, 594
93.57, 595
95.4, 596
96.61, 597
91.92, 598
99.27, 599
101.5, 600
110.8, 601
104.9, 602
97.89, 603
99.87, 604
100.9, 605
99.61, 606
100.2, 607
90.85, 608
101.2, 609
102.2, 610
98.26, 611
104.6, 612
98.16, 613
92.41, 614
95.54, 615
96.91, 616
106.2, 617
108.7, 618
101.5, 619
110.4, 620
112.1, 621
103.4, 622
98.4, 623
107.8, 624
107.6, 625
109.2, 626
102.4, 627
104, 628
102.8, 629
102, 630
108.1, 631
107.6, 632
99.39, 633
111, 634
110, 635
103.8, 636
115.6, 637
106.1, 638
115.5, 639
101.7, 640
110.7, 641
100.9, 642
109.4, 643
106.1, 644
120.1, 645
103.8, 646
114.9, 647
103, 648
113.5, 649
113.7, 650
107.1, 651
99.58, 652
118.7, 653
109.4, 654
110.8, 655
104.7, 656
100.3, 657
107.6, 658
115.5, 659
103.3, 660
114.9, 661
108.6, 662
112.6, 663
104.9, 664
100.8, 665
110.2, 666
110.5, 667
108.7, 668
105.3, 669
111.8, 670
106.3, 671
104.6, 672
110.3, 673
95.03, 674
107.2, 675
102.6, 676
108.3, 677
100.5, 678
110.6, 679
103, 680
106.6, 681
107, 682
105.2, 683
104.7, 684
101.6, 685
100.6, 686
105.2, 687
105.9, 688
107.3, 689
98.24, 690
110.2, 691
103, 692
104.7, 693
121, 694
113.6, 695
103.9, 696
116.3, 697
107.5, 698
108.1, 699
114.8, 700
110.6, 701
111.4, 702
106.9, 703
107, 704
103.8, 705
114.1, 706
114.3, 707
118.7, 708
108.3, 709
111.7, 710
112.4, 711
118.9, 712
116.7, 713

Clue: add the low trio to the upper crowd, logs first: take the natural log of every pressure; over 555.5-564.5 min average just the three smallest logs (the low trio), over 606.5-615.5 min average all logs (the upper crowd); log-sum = 9.06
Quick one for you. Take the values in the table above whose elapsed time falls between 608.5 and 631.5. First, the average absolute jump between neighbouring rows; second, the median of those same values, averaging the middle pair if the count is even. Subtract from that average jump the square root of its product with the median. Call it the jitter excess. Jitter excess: -17.0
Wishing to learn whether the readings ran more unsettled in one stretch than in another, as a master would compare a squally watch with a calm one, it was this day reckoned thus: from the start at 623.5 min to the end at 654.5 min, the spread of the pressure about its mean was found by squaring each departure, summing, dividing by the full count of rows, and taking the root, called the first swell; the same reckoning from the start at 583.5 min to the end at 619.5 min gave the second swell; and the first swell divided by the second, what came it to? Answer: 1.15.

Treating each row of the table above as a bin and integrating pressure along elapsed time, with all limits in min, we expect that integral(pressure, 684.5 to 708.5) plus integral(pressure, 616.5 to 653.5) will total 6586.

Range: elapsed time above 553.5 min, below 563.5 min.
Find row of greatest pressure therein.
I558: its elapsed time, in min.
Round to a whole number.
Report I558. 558 min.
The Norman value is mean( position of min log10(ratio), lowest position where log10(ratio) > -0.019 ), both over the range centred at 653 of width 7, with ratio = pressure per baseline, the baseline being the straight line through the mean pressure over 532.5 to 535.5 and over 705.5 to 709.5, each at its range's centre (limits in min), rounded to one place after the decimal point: 651.0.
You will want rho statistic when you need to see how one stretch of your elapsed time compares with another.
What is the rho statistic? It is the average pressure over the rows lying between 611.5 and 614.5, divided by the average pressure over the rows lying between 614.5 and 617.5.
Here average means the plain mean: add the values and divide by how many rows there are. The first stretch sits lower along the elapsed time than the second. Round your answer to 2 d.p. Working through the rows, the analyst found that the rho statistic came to 0.99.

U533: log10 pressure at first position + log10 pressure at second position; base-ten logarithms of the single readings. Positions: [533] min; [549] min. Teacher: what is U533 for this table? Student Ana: 3.92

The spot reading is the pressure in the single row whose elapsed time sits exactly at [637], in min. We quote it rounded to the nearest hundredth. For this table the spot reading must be 115.60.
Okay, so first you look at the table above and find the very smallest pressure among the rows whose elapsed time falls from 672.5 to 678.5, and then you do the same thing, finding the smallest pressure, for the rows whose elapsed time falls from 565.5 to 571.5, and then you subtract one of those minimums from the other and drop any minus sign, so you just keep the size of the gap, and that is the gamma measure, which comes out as 1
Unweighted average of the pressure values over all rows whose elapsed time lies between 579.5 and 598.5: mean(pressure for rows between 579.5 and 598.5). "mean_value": 97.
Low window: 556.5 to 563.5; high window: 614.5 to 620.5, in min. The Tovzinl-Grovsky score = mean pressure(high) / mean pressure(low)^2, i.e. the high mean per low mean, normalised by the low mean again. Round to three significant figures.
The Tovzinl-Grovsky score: 0.0121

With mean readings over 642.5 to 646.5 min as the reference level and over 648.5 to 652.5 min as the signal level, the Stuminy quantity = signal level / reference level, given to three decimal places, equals 0.987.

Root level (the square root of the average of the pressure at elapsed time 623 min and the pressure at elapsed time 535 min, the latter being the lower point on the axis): 9.94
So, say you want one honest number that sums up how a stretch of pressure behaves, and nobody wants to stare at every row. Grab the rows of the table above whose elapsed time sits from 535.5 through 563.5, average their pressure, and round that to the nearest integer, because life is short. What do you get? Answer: 91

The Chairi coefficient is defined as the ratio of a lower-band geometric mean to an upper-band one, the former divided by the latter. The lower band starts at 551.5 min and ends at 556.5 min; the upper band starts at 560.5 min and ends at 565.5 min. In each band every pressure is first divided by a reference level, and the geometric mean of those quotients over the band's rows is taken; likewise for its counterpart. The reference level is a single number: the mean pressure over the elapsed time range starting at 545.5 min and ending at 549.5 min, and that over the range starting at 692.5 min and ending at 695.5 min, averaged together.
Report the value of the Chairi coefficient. 1.00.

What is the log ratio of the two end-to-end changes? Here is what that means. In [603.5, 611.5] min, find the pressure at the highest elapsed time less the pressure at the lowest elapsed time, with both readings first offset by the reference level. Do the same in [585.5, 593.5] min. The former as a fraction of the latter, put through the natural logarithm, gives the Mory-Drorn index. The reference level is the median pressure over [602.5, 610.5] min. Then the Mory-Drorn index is -2.1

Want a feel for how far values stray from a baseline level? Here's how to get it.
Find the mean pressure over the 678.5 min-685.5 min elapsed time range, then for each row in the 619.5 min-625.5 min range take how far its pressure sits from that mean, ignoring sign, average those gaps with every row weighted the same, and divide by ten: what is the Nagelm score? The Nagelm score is 0.42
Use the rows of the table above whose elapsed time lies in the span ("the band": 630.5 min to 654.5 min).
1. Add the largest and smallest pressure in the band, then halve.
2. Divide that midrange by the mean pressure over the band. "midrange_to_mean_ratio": 1.01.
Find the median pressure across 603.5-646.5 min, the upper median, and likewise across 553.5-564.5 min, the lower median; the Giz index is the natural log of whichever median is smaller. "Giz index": 4.54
